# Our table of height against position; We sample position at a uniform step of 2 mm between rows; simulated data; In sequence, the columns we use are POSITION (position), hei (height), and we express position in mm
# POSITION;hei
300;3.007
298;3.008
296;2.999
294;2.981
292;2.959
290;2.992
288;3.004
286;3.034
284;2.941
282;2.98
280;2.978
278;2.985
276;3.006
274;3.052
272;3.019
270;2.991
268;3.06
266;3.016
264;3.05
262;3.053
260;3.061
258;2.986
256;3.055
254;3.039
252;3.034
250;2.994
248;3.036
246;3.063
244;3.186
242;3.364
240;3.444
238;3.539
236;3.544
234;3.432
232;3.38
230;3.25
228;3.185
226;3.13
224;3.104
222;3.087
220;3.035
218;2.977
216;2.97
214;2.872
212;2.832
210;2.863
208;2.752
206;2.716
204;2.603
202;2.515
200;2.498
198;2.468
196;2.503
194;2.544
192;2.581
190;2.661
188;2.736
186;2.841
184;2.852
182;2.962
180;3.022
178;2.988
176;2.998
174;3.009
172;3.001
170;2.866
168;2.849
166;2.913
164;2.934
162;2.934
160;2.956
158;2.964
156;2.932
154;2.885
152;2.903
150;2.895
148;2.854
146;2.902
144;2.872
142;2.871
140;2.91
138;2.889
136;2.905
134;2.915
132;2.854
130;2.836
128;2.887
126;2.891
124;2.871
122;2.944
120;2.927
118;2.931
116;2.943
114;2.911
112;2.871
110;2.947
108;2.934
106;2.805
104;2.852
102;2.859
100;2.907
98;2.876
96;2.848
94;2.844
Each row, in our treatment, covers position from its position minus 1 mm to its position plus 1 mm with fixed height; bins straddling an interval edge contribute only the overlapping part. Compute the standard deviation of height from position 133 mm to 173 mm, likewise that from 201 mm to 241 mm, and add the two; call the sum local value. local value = 0.34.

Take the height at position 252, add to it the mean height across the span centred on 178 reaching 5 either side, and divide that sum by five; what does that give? 1.21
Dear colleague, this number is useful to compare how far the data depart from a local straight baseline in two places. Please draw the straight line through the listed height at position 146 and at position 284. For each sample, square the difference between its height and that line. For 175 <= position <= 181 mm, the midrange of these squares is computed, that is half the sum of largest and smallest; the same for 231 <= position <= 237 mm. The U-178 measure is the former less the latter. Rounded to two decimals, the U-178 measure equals -0.28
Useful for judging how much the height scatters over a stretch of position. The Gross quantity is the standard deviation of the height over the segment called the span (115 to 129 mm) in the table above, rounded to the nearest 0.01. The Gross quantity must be 0.03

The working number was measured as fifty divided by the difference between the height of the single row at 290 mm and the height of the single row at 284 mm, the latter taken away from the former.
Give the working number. 980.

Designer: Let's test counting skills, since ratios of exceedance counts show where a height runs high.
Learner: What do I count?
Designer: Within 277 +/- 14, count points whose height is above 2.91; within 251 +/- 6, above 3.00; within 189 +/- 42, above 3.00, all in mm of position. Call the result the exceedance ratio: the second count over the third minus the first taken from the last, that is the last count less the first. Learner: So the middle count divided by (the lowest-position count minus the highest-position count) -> -1.0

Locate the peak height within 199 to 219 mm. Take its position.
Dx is 218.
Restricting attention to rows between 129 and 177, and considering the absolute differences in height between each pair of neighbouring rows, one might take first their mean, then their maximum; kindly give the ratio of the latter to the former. 4.59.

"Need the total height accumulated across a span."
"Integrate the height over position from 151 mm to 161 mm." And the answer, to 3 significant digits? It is 29.3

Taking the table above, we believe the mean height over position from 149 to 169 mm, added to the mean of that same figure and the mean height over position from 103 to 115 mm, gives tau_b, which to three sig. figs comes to 5.82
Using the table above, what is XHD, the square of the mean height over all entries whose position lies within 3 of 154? 8.4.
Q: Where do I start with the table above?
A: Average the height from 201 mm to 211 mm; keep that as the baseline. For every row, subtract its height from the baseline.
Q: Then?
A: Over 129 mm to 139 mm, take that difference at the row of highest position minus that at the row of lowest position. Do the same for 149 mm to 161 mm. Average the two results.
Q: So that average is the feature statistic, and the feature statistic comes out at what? -0.057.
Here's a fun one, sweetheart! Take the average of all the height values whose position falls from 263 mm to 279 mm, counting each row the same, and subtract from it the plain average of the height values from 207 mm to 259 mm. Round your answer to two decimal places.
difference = -0.10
